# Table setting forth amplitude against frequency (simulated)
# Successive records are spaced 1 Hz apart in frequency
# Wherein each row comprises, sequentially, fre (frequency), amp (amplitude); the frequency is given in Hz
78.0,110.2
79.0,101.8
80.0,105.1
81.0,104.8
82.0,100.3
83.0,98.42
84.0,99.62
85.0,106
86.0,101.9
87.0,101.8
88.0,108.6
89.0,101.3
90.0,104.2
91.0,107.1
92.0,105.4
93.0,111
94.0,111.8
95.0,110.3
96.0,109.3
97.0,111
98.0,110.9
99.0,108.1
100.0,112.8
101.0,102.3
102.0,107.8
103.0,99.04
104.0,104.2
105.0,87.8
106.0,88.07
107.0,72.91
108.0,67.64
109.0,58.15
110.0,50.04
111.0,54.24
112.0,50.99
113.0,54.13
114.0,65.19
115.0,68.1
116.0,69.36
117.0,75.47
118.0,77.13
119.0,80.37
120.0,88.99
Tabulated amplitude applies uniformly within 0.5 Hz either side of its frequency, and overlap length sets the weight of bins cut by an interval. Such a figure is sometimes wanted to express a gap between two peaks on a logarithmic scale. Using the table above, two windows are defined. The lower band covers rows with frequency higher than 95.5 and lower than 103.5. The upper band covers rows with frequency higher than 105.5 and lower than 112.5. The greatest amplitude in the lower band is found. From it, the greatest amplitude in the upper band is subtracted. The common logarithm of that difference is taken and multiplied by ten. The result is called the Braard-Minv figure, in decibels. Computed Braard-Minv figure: 14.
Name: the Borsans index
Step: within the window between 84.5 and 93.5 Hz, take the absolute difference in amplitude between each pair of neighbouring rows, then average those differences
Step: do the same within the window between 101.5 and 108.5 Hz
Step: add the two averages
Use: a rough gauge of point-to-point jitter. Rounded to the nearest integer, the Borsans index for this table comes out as 12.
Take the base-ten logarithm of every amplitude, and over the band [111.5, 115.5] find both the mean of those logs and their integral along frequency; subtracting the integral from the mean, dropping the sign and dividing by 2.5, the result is 2.1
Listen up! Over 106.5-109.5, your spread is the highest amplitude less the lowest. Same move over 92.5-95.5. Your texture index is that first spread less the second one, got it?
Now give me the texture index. 13.3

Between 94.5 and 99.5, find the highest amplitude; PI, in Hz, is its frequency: 97.0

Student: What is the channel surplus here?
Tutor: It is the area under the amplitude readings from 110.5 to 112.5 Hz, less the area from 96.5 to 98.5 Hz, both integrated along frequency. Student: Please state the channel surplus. -117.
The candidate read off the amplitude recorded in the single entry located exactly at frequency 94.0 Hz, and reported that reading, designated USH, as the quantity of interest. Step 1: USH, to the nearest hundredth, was 111.80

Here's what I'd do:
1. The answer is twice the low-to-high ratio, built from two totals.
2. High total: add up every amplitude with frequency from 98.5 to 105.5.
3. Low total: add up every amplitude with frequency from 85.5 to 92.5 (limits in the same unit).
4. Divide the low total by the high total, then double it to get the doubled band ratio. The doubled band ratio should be 2.0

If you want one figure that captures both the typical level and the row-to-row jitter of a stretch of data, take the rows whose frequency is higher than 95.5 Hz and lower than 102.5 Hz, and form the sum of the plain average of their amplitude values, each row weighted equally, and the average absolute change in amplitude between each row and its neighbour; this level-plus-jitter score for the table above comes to 113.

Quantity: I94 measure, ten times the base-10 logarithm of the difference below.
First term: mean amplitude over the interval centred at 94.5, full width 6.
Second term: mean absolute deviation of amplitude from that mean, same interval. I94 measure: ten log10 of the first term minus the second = 20.3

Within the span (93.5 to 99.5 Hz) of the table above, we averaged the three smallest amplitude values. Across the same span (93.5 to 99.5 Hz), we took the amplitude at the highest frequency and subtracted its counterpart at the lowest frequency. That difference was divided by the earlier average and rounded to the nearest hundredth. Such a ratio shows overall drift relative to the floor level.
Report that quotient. -0.03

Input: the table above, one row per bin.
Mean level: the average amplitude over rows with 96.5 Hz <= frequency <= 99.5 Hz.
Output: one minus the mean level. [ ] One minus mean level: -109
